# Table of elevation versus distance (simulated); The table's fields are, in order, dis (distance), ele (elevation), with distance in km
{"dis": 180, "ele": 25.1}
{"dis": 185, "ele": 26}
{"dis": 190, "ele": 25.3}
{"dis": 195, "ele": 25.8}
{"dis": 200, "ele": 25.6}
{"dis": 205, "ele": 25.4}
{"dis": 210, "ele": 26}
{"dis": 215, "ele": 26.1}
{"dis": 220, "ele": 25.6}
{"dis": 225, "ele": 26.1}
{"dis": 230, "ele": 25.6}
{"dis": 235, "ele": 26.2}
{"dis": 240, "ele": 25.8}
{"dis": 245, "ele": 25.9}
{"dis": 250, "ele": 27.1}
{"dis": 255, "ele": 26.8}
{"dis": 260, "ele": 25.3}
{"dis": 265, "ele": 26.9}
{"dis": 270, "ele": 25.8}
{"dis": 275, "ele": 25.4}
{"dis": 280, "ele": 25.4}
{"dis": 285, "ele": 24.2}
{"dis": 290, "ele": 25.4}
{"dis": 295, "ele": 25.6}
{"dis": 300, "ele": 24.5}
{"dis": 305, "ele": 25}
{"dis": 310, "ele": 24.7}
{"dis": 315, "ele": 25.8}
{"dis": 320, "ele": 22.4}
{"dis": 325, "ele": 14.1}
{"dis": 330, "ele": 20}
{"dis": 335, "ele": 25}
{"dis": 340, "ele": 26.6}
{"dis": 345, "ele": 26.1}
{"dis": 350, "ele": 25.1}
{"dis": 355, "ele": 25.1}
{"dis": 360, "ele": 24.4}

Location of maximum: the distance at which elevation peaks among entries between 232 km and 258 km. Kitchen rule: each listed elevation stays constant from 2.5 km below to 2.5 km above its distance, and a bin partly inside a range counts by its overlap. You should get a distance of 250 km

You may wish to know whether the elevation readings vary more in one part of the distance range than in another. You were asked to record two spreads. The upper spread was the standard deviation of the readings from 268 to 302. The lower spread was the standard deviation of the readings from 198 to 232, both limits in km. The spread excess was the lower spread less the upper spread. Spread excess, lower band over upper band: -0.3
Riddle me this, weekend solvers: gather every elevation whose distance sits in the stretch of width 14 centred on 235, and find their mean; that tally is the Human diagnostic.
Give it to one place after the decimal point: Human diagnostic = 25.9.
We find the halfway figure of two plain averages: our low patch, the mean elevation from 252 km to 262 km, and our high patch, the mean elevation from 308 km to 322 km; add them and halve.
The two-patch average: 25.2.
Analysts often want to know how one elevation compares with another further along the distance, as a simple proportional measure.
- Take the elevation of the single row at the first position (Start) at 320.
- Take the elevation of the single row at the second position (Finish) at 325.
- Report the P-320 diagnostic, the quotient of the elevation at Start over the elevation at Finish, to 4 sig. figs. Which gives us 1.589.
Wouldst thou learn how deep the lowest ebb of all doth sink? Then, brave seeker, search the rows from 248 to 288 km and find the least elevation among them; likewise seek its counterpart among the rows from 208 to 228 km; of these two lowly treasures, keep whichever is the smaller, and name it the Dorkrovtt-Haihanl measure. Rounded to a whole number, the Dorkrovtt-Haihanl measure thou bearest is 24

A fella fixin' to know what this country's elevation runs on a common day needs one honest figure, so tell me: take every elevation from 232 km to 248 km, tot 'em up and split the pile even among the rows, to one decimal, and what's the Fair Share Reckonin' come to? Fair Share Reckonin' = 26.0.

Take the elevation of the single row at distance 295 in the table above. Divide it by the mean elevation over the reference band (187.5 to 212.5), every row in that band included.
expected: 1.00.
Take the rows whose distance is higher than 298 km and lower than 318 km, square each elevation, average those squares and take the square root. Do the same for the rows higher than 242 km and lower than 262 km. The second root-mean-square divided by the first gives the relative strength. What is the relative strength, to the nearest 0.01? 1.05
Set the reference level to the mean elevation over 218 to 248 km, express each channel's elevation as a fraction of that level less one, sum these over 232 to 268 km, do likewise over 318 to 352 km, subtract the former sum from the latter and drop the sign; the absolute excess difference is 1.0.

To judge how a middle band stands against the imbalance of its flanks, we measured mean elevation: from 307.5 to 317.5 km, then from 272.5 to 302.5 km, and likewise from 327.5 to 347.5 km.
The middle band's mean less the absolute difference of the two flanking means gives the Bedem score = 24.6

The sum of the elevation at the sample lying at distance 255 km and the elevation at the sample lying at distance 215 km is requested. 52.9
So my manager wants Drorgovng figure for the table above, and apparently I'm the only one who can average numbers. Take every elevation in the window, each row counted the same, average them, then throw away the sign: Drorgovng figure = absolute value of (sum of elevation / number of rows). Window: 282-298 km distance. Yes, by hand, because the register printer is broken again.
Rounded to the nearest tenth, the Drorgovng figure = 25.1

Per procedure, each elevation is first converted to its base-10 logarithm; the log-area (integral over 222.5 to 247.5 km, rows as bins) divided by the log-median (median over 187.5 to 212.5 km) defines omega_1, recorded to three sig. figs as 25.1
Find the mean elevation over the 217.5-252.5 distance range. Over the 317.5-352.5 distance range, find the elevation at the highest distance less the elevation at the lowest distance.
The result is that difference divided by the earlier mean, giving 0.104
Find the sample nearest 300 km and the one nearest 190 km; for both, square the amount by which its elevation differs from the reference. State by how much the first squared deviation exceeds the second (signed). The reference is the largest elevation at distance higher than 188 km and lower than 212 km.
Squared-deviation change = 1.8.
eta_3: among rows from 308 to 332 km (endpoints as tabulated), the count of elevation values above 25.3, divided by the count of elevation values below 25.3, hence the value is 0.25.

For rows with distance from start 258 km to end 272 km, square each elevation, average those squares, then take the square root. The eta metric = 26.0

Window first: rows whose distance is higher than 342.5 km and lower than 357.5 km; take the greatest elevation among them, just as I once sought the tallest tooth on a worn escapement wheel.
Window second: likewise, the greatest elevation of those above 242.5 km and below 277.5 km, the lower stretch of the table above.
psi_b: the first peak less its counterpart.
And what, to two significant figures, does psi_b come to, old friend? -1.0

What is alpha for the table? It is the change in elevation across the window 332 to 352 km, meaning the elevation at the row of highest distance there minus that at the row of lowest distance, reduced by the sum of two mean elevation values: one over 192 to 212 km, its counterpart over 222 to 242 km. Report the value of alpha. -51.5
